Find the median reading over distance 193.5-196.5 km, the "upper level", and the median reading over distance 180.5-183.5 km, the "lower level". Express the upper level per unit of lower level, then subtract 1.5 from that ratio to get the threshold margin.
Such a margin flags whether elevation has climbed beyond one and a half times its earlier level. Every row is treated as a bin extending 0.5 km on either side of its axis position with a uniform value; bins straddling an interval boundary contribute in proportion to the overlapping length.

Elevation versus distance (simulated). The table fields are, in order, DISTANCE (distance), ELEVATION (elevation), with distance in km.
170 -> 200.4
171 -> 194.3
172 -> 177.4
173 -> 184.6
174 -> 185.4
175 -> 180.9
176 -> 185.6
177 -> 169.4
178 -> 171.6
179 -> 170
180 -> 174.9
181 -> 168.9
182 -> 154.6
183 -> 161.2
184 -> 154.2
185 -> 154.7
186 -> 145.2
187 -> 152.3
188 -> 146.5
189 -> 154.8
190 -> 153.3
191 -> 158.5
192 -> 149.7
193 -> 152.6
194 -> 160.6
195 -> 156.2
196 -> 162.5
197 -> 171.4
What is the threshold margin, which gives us -0.50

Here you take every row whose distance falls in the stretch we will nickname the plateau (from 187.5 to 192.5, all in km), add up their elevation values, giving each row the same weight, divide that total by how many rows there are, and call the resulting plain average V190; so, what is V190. 153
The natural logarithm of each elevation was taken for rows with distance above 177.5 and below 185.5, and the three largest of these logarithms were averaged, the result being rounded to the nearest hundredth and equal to 5.15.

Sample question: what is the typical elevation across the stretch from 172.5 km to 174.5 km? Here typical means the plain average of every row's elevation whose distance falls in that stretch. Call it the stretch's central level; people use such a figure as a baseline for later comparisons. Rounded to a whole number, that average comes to 185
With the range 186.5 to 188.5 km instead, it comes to 149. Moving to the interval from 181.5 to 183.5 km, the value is 158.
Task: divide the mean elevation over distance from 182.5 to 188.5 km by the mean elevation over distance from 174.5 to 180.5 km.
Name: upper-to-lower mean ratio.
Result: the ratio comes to 0.87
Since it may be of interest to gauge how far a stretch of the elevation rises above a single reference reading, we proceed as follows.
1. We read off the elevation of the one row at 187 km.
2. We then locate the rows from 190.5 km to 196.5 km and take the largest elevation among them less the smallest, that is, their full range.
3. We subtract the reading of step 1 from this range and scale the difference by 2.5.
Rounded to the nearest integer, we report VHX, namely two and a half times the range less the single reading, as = -349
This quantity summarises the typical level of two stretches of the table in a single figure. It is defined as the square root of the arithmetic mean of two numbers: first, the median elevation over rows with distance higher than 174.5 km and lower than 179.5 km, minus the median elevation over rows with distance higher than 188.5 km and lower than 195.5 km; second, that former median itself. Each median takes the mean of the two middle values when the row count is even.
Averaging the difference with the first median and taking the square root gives 9.7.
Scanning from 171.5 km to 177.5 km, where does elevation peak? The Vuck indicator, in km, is 176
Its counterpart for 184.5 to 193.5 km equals 191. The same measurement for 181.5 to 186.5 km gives 183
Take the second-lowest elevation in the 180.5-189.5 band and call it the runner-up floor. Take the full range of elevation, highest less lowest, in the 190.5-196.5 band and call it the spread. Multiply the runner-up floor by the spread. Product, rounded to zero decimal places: 1875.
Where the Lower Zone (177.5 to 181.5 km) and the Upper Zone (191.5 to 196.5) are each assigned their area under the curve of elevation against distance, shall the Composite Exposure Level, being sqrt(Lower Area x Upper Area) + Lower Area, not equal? 1417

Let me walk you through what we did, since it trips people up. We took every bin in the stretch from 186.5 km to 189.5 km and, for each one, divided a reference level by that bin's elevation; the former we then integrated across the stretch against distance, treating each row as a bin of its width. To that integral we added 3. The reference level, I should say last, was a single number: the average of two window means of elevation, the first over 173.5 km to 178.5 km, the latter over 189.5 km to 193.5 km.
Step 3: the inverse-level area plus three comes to 6.30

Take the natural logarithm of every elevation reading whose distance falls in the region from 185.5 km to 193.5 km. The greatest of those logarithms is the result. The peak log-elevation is 5.07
